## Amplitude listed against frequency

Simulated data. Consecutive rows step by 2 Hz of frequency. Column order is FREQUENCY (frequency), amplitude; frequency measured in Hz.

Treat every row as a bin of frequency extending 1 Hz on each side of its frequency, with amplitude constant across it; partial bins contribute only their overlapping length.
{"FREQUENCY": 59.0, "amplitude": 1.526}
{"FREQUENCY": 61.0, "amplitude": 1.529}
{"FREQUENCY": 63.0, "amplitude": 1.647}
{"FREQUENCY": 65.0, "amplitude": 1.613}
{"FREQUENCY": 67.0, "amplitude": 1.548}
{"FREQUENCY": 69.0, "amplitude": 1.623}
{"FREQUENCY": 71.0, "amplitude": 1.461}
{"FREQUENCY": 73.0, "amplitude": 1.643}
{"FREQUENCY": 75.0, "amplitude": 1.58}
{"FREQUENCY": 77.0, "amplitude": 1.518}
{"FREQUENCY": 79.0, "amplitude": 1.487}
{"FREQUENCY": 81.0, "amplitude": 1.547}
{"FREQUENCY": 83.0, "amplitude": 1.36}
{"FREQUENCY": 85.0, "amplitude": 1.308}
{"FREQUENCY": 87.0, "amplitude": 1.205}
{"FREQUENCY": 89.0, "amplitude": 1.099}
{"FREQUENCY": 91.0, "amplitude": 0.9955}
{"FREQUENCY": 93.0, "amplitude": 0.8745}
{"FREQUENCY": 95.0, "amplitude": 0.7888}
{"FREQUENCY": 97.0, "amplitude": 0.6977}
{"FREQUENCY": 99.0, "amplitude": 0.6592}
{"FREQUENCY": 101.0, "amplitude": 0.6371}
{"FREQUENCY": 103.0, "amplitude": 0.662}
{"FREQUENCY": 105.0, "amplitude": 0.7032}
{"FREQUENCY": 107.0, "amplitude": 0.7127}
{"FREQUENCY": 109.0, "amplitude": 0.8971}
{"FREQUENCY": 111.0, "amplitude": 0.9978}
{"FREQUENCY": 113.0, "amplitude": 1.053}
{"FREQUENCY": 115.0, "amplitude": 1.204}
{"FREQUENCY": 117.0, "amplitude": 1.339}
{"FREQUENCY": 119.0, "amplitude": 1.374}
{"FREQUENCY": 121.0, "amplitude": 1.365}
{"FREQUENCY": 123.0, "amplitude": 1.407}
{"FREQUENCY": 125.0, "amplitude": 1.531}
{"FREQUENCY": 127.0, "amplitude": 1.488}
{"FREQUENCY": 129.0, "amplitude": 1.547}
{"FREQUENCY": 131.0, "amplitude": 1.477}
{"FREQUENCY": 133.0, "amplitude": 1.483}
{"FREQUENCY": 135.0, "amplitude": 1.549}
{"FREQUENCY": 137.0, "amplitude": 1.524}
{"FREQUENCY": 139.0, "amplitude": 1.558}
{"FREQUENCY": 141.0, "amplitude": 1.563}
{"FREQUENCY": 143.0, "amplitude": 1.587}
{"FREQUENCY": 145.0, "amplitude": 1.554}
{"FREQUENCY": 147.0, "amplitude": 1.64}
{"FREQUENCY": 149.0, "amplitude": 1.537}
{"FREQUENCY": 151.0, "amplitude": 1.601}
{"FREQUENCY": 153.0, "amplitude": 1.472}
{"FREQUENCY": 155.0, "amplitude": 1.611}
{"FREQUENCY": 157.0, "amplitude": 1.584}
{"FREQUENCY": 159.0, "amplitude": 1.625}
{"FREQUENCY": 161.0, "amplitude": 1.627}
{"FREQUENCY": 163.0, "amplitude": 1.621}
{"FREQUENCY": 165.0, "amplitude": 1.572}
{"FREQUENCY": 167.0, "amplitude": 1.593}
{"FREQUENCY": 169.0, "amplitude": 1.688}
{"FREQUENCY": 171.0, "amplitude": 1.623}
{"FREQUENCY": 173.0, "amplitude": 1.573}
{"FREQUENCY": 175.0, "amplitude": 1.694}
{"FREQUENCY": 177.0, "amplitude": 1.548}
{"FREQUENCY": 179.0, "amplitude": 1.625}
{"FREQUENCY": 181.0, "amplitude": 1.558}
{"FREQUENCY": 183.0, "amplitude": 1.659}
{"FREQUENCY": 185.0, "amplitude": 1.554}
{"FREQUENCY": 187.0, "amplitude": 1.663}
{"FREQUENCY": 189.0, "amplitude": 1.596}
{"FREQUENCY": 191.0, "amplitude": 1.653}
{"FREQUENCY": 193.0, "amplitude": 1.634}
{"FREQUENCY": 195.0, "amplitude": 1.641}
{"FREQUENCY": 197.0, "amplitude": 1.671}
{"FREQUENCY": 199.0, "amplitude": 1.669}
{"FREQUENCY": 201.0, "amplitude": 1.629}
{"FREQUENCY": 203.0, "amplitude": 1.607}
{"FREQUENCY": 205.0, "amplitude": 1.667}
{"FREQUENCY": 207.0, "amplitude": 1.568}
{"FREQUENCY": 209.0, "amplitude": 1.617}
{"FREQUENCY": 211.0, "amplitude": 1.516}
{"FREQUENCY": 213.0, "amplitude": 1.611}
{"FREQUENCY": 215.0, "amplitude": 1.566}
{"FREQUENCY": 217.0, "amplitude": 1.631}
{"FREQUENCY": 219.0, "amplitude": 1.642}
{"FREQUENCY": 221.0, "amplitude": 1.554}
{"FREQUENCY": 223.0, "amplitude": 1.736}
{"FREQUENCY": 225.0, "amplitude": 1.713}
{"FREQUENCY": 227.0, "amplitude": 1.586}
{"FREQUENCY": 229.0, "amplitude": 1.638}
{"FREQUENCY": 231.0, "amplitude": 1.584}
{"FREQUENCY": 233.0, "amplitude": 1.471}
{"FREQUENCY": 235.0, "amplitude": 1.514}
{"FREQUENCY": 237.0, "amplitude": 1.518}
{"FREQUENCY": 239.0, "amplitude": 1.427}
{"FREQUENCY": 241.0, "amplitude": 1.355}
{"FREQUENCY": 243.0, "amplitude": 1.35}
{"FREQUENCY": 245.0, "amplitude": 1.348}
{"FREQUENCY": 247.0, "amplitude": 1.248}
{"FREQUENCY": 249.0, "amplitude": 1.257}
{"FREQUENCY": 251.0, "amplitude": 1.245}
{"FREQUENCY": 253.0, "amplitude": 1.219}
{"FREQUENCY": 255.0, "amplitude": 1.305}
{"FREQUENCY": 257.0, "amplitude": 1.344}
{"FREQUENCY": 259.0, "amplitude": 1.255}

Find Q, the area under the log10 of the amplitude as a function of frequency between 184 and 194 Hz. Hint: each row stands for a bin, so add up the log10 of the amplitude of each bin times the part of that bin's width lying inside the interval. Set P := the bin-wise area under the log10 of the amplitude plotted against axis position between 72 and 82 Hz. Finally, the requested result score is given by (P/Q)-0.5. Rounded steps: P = 1.91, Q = 2.1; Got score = 0.41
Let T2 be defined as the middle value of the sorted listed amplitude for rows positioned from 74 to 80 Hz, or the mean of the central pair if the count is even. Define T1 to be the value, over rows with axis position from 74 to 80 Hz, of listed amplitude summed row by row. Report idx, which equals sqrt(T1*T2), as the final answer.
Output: 2.64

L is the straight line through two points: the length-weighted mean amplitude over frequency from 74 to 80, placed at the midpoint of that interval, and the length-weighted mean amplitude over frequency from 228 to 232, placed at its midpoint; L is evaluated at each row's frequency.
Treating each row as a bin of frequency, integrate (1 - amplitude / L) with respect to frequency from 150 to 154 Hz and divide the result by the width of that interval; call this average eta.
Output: 0.02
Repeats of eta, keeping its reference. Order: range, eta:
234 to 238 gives 0.06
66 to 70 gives -0.04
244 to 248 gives 0.20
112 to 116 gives 0.27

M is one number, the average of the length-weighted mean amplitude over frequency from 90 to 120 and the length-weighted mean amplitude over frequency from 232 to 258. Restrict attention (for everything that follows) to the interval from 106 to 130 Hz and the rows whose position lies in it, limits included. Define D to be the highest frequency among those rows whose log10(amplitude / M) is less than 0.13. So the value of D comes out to 127.0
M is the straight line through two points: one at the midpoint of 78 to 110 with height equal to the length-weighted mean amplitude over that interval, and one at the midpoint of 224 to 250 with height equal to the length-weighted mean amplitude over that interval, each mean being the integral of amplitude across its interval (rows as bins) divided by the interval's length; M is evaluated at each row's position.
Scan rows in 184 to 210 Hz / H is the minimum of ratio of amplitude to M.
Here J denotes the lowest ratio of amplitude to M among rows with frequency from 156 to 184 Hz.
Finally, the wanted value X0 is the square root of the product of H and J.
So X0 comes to 1.19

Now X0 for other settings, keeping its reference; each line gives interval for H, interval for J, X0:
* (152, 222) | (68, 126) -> 0.84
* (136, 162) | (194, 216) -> 1.17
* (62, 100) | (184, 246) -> 0.77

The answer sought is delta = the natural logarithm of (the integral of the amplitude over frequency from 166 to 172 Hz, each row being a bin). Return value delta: 2.28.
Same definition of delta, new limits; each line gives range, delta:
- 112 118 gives 1.97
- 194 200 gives 2.30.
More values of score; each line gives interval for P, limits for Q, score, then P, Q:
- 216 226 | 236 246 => 1.00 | 2.19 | 1.5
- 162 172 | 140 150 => 0.56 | 2.09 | 2.0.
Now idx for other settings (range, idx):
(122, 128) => 2.57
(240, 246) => 2.34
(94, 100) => 1.22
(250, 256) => 2.17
